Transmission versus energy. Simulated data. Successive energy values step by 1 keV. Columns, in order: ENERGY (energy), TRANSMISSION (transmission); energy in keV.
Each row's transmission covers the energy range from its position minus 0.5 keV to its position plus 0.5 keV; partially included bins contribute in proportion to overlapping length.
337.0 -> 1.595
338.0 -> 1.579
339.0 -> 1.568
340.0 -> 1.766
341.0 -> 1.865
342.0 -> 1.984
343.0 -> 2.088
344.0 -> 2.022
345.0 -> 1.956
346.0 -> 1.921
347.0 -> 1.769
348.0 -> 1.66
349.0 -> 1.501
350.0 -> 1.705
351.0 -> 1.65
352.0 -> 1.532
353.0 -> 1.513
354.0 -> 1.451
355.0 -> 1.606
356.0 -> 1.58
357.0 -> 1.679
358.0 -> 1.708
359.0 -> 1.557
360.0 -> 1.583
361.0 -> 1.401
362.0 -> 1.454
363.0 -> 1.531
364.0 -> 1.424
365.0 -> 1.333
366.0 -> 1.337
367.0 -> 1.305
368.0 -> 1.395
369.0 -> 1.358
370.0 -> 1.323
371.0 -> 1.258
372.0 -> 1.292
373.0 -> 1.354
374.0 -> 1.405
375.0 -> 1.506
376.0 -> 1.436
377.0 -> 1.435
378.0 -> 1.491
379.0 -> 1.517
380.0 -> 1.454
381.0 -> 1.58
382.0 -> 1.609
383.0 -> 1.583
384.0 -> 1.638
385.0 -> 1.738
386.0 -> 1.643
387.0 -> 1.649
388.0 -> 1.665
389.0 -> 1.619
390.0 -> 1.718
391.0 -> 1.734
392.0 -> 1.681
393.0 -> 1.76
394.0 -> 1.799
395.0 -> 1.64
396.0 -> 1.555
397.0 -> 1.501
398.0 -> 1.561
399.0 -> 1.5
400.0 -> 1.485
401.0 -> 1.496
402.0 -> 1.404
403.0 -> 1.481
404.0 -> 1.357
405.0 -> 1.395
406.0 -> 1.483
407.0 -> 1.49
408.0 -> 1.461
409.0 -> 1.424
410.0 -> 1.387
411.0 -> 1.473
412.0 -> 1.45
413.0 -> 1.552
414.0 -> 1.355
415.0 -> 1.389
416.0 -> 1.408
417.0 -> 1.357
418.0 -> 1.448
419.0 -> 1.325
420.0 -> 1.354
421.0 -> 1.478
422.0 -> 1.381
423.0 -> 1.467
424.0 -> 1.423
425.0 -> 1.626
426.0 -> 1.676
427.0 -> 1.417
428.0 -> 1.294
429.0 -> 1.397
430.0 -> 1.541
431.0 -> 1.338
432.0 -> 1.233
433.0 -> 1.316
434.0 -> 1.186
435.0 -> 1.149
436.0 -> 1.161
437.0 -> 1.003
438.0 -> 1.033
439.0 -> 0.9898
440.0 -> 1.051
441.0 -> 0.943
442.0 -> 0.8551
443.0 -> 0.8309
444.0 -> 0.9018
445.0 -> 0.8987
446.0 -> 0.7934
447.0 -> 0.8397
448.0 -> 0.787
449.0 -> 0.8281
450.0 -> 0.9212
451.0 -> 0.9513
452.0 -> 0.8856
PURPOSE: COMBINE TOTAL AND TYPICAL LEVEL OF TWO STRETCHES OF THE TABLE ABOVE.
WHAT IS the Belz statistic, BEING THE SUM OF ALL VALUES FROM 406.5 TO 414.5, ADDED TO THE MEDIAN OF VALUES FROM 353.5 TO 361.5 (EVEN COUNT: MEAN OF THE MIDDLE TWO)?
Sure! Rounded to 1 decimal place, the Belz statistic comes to 13.2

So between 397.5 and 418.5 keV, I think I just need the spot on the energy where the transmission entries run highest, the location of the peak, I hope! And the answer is 398.0 keV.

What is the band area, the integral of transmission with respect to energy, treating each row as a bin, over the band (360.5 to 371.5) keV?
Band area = 15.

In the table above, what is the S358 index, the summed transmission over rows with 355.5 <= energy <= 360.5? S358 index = 8.1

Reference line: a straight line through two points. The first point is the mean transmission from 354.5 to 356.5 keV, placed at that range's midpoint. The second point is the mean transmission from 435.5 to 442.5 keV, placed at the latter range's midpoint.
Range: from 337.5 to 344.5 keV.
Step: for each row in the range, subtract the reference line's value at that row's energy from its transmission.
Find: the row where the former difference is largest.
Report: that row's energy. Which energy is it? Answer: 343.0 keV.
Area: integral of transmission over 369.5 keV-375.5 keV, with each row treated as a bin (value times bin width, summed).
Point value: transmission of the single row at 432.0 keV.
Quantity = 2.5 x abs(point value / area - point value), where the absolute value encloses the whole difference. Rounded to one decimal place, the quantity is 2.7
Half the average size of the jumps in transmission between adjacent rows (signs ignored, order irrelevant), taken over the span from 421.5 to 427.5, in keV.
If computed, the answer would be 0.064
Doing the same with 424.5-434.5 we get 0.067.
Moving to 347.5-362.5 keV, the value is 0.048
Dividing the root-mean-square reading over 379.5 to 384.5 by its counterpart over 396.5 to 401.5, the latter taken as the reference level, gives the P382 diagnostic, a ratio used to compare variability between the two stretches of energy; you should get 1.04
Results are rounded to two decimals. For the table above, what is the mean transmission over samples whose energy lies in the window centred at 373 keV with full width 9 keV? 1.37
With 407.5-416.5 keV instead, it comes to 1.43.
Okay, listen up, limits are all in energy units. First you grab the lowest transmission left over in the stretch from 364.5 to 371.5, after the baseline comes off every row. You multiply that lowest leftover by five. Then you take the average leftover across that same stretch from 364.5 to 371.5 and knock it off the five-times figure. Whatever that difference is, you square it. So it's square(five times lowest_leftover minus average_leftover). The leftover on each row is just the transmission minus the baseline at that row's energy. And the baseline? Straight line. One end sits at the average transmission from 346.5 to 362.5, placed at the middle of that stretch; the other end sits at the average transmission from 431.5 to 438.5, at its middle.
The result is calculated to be 1.0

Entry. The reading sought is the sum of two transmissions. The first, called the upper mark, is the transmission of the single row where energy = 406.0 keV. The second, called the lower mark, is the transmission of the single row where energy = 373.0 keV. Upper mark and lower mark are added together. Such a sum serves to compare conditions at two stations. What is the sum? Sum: 2.8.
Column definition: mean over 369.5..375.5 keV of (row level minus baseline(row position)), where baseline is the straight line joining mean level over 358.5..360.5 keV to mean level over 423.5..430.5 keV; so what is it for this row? -0.20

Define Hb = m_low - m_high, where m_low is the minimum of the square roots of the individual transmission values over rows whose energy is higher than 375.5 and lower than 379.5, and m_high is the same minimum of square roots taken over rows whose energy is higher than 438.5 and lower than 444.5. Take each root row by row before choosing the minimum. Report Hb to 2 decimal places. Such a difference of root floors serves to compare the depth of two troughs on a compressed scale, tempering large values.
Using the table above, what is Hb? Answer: 0.29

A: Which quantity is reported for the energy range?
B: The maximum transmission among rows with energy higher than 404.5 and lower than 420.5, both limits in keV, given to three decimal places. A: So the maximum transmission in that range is 1.552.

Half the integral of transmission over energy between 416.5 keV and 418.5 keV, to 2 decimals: 1.40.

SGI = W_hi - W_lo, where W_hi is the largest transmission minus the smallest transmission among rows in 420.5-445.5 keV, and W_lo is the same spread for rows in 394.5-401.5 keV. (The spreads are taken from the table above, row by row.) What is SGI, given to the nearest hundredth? 0.69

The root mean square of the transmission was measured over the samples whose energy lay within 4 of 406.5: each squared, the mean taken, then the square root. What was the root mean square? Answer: 1.44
